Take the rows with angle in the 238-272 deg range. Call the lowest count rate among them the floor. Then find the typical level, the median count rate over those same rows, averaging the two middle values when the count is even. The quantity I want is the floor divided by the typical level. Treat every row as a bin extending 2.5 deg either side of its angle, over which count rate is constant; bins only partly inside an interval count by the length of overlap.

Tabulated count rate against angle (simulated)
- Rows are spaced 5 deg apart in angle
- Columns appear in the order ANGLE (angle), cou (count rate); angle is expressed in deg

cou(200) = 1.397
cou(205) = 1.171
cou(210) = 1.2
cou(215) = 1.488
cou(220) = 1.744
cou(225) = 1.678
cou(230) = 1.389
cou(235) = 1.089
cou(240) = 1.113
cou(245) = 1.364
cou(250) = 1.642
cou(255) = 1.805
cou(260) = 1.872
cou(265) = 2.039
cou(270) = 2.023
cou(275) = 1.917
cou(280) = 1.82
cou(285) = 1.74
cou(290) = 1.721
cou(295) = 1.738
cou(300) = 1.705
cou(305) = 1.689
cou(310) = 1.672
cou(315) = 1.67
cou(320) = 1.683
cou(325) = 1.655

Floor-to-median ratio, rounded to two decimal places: 0.62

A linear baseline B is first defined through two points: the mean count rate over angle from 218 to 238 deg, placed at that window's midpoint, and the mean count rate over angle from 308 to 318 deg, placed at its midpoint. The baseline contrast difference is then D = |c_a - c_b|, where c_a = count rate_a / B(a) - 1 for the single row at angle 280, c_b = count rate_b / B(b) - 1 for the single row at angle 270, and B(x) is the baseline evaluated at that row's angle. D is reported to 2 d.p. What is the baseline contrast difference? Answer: 0.15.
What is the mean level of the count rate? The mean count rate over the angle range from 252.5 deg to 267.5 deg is 1.91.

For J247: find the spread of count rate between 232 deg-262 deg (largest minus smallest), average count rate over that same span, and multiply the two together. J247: 1.2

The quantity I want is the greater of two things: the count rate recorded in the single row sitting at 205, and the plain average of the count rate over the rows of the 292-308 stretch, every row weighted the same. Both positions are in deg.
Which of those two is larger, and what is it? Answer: 1.71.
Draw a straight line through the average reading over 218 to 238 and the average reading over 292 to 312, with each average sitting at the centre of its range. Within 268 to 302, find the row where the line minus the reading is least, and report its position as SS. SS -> 270 deg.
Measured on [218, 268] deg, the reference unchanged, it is 265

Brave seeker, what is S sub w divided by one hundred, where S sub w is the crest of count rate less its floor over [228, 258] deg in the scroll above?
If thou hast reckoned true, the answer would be 0.0072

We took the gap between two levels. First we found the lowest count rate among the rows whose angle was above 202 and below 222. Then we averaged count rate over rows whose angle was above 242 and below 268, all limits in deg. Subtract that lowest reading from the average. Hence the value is 0.57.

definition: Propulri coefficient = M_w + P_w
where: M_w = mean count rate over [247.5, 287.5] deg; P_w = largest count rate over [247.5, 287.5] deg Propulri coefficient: 3.9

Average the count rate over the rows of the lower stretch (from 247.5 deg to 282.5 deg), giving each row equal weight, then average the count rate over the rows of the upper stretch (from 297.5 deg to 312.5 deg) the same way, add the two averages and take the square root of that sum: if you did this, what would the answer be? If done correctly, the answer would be 1.89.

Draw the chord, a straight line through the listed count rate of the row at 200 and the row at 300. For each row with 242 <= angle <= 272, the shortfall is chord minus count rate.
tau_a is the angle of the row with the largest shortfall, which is 245 deg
